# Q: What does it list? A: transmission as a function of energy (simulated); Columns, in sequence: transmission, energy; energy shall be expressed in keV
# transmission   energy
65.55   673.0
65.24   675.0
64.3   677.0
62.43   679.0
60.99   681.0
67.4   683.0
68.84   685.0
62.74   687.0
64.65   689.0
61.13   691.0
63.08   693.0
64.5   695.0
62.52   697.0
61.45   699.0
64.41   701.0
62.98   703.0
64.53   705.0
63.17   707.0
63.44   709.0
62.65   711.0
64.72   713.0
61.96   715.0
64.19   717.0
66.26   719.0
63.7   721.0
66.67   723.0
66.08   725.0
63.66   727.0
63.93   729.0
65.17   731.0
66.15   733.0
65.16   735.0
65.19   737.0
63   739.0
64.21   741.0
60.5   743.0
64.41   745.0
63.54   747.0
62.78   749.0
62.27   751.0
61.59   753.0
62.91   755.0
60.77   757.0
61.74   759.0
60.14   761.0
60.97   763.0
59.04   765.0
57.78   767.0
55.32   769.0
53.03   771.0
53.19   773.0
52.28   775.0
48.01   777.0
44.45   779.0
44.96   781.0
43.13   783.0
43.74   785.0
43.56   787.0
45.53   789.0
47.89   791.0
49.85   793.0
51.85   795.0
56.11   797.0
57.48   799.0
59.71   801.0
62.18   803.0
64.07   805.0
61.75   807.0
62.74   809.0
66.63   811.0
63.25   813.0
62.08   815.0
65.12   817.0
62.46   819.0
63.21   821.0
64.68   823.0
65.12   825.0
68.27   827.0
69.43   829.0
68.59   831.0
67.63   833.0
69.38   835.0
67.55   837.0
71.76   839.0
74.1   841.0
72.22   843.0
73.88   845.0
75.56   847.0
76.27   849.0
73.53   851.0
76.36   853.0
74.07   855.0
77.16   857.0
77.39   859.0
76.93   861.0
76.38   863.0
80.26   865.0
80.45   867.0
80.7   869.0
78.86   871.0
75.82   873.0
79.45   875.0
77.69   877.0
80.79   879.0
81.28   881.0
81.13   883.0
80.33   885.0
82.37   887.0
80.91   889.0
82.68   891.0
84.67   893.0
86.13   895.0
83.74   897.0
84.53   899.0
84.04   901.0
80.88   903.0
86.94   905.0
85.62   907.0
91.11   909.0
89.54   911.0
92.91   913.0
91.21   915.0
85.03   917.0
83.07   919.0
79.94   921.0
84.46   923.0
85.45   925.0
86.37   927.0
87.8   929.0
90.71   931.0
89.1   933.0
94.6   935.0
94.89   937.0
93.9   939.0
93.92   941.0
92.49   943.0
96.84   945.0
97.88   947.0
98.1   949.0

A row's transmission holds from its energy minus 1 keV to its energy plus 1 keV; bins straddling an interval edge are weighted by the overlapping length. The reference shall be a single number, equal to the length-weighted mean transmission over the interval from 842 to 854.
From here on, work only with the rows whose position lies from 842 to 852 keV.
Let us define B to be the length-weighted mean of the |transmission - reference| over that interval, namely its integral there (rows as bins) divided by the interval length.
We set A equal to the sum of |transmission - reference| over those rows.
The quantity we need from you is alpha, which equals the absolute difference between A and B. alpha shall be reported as 5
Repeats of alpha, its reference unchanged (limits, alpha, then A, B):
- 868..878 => 15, 19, 4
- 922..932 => 49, 62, 12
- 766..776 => 81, 102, 20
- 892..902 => 40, 50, 10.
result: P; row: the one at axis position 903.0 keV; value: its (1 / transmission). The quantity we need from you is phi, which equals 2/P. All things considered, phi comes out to 162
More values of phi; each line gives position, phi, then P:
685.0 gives 138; 0.0145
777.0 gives 96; 0.0208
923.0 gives 169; 0.0118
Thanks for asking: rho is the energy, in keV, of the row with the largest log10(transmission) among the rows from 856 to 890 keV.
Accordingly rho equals 887.0 keV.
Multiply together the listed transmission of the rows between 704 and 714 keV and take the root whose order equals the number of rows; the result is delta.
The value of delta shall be 63.7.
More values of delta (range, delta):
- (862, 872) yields 79.3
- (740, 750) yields 63.1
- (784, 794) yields 46.1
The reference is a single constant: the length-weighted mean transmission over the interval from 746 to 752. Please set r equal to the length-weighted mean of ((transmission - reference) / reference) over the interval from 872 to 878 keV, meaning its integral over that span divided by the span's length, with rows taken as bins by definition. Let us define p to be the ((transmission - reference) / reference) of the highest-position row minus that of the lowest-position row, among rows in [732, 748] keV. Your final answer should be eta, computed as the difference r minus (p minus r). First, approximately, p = -0.04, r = 0.235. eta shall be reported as 0.51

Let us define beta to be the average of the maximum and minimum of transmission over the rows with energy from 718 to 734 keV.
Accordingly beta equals 65.2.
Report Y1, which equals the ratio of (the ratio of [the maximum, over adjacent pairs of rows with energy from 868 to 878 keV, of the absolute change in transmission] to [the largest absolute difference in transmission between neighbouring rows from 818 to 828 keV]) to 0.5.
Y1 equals 2.3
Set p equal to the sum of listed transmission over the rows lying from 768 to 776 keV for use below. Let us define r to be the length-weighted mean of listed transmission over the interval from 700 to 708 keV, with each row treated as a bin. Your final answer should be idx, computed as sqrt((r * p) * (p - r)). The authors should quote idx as 1430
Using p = 214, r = 64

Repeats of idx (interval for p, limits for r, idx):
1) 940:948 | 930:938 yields 3188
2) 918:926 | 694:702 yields 2383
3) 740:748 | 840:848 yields 1827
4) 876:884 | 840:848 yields 2421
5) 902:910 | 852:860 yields 2655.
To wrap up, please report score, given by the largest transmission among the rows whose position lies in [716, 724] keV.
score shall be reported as 66.67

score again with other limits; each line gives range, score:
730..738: 66.15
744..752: 64.41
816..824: 65.12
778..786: 44.96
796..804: 62.18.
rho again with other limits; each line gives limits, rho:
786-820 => 811.0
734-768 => 737.0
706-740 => 723.0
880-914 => 913.0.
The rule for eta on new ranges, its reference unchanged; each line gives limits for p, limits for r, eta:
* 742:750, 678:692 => 0.00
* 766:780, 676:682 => 0.20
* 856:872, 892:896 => 0.69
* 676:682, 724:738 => 0.12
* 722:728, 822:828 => 0.15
